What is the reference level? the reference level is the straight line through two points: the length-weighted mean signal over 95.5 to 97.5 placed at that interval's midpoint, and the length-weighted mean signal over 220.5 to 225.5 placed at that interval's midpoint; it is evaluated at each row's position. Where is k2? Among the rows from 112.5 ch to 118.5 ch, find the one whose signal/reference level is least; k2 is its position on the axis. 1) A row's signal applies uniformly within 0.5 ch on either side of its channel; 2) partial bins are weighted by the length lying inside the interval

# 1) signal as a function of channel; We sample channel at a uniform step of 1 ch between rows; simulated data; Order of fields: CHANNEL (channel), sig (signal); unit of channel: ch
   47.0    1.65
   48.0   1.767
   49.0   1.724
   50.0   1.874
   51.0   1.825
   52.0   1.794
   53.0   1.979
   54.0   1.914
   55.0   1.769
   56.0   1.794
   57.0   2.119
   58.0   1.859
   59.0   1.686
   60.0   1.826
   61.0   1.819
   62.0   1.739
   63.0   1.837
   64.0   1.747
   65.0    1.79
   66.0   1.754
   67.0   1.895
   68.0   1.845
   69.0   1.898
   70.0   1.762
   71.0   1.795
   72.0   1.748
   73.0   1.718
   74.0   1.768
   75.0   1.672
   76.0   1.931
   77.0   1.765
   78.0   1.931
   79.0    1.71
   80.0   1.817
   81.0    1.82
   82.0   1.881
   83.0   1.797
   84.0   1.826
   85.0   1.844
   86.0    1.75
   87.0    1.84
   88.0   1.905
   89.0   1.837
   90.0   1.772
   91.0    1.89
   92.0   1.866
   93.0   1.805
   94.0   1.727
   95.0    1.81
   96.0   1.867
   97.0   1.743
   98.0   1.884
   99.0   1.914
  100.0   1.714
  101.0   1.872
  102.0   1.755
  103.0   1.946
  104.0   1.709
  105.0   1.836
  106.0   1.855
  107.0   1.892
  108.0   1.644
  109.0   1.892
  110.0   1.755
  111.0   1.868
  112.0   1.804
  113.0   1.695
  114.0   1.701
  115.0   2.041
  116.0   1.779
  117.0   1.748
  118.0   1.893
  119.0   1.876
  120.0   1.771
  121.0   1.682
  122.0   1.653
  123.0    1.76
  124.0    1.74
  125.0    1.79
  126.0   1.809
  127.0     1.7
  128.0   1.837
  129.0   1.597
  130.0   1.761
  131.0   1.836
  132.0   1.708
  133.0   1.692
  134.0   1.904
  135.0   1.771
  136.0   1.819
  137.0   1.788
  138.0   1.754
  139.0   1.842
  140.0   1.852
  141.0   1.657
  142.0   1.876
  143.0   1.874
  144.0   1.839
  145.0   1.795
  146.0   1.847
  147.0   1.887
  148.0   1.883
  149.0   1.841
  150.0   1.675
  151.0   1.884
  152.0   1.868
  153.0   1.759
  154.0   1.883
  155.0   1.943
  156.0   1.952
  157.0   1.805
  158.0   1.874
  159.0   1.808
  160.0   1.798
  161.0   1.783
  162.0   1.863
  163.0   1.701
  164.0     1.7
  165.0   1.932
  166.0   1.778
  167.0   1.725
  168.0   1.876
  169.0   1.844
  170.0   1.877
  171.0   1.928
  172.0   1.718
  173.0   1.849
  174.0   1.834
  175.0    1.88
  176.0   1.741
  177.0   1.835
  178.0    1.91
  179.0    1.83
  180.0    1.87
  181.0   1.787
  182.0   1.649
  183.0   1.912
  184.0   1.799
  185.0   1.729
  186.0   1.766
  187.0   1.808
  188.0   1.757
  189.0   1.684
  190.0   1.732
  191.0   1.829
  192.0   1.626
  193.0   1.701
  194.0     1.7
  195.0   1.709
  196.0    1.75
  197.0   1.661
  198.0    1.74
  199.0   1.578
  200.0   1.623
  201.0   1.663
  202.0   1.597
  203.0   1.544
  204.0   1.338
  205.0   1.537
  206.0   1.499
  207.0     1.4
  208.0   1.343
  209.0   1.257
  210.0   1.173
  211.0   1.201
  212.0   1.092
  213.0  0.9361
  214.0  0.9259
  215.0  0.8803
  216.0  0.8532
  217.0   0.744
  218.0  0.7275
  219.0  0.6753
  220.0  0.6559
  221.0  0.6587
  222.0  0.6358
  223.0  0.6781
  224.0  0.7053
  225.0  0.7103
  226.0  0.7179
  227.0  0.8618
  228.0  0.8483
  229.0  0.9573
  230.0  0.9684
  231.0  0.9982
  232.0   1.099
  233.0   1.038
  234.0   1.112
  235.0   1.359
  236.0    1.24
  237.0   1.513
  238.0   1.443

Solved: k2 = 113.0 ch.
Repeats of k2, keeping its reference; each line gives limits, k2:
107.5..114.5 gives 108.0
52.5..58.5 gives 55.0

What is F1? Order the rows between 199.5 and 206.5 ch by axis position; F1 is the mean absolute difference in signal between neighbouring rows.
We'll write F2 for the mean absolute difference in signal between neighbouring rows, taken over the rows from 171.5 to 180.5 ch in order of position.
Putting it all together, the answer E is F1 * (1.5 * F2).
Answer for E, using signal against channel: 0.012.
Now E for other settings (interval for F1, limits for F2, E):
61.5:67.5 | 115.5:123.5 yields 0.009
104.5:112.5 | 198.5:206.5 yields 0.017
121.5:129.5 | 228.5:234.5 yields 0.008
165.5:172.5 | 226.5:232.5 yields 0.007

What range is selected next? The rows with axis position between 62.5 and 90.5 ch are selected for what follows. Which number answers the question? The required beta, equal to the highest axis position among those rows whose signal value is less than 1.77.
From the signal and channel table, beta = 86.0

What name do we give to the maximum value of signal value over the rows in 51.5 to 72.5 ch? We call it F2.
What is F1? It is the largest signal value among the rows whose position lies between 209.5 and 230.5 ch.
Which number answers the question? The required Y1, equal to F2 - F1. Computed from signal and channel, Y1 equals 0.92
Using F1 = 1.201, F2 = 2.119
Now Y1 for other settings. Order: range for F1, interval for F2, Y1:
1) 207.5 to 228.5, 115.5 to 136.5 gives 0.56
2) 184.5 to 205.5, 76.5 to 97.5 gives 0.10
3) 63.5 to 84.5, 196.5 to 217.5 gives -0.19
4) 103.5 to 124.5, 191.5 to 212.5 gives -0.29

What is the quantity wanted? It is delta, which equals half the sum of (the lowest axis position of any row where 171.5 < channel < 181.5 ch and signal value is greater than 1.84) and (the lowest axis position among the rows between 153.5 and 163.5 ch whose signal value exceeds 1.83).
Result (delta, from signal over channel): 163.5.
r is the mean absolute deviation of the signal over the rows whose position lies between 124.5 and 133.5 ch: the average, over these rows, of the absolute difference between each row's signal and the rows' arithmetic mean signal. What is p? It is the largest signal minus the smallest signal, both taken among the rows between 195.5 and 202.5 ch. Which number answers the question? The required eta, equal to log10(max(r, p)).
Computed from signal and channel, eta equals -0.76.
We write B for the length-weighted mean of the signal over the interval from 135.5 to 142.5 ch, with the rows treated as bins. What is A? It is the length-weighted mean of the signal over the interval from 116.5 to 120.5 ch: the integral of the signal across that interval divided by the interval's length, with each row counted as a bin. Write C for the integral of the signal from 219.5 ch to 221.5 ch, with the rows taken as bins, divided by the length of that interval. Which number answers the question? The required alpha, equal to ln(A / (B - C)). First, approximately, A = 1.82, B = 1.80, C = 0.7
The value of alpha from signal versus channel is 0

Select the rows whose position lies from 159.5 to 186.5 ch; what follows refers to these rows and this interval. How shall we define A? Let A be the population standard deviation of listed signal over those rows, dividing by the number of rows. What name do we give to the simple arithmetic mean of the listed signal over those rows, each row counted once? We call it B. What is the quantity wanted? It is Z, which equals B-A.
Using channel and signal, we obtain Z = 1.74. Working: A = 0.076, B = 1.81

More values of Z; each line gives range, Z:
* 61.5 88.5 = 1.74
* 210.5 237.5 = 0.69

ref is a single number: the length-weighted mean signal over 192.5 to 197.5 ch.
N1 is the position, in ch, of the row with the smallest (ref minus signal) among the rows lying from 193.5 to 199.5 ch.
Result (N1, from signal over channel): 196.0 ch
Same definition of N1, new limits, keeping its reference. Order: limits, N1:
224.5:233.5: 232.0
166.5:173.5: 171.0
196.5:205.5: 198.0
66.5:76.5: 76.0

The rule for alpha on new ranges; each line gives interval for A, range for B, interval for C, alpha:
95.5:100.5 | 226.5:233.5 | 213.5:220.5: 2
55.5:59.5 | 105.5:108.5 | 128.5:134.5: 4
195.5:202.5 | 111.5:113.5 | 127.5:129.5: 4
